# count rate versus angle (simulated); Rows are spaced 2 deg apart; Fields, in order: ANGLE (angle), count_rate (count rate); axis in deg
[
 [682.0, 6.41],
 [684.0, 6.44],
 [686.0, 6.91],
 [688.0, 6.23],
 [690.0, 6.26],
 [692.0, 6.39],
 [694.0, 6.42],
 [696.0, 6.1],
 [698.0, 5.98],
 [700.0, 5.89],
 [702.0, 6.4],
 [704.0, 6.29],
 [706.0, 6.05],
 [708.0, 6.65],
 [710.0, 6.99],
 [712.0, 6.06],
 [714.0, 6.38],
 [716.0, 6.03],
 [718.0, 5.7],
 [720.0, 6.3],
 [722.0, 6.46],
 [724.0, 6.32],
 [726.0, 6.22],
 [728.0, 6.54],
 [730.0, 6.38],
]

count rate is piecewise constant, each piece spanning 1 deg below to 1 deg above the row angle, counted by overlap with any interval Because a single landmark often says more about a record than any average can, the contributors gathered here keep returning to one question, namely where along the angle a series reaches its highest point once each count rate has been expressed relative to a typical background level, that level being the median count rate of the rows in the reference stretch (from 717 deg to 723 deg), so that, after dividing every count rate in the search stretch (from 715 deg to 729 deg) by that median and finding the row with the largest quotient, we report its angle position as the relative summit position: 728.0 deg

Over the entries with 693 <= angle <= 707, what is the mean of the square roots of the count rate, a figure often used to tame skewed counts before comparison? 2.48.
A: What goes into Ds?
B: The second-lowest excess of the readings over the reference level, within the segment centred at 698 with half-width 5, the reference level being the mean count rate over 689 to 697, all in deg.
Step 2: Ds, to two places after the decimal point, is -0.31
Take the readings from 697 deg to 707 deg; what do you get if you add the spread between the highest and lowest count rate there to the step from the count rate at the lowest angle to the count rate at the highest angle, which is 0.58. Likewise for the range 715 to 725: 1.05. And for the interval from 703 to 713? 0.71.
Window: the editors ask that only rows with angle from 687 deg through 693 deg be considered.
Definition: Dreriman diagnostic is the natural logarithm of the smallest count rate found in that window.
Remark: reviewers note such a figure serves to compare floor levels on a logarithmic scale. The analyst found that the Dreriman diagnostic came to 1.83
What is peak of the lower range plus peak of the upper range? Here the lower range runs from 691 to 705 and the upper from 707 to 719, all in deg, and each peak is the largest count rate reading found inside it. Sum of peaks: 13.4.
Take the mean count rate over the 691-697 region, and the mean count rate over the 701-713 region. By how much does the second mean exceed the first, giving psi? 0.10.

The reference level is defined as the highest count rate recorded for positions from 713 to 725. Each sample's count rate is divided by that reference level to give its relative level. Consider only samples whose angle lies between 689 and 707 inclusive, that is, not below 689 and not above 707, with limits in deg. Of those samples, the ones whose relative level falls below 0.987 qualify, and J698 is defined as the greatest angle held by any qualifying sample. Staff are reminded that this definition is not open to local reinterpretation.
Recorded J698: 706.0 deg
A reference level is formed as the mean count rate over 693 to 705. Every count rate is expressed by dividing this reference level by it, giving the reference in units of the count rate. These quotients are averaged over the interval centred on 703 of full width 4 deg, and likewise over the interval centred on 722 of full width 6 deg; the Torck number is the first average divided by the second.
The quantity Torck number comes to 1.00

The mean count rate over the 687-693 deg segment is 6.29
